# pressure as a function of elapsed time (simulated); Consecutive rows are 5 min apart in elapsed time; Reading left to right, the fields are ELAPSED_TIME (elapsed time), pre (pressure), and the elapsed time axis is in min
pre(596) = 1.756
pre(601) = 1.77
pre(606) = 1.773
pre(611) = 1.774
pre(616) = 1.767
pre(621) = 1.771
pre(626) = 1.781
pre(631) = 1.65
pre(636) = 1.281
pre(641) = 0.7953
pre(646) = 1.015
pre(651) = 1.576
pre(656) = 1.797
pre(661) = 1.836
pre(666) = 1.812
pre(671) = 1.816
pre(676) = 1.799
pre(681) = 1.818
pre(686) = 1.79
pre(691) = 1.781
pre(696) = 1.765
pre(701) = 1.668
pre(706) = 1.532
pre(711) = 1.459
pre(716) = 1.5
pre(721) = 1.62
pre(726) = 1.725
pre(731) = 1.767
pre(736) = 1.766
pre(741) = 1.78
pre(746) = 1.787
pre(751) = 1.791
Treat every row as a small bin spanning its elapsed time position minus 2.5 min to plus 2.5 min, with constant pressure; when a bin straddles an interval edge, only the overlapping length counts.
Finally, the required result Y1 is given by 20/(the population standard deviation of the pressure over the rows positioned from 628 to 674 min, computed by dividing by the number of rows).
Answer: 55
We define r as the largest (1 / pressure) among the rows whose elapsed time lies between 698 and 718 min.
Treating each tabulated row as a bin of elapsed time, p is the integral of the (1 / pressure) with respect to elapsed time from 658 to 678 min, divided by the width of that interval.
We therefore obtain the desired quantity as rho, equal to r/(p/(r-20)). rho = -24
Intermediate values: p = 0.55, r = 0.69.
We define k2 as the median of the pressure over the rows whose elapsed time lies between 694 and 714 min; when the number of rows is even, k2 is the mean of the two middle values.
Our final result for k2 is 1.60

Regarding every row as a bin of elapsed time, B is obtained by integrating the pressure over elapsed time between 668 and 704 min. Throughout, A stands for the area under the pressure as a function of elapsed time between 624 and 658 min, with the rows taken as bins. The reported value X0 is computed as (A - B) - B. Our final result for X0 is -80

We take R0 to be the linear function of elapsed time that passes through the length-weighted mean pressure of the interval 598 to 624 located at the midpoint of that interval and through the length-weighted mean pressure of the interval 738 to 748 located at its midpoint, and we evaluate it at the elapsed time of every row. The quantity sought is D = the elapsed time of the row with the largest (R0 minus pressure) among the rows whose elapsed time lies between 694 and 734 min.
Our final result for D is 711 min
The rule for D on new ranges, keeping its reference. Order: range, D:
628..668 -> 641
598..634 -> 631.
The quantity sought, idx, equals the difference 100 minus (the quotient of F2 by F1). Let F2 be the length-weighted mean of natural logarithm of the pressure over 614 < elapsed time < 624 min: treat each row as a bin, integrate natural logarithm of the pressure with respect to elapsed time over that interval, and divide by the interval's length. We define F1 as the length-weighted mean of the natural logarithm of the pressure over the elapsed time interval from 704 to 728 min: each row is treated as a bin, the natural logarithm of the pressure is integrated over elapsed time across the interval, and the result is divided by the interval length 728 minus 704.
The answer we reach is 98.7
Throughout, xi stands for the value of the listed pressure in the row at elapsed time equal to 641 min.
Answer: 0.7953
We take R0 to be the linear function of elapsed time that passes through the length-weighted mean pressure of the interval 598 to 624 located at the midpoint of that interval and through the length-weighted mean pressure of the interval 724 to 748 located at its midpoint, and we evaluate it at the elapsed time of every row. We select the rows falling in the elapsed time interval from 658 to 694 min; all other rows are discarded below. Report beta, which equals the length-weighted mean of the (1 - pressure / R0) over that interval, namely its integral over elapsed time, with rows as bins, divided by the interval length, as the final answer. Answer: -0.02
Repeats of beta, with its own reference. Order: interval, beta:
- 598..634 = 0.01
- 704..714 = 0.15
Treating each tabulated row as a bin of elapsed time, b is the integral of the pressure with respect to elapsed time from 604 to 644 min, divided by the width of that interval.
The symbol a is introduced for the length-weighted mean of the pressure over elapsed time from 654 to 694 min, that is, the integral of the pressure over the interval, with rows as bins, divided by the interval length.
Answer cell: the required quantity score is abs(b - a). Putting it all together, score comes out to 0.24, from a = 1.81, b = 1.56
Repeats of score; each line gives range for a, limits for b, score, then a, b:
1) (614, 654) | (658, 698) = 0.35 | 1.45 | 1.80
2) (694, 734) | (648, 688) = 0.14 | 1.63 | 1.77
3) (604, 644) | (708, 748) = 0.11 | 1.56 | 1.67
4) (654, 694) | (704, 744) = 0.16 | 1.81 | 1.65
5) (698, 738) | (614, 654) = 0.17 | 1.63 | 1.45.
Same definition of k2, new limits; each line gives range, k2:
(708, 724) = 1.50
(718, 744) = 1.77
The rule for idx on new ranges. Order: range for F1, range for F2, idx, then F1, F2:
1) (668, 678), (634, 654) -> 99.8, 0.592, 0.13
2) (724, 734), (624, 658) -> 99.5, 0.558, 0.30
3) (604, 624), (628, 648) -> 99.7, 0.572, 0.15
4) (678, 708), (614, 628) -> 99.0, 0.547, 0.57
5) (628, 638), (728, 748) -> 98.5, 0.391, 0.57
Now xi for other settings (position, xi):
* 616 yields 1.767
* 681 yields 1.818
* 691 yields 1.781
